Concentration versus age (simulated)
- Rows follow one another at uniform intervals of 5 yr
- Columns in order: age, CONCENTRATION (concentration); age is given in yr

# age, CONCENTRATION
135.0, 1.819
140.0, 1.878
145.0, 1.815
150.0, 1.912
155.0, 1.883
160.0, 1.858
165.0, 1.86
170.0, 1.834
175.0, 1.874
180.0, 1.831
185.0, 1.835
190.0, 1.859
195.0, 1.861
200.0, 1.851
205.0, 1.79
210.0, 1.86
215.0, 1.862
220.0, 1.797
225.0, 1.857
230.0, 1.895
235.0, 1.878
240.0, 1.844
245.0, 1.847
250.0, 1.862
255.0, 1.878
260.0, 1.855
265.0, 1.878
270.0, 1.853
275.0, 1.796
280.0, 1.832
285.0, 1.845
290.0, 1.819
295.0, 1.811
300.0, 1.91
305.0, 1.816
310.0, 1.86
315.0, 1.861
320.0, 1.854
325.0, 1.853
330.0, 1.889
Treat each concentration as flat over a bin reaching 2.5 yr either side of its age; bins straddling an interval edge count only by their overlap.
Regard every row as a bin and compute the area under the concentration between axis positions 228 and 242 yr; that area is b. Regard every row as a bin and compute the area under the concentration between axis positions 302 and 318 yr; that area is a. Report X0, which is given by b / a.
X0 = 0.89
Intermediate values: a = 29.6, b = 26.2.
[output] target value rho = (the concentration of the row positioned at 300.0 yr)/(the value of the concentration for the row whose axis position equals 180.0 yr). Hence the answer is 1.043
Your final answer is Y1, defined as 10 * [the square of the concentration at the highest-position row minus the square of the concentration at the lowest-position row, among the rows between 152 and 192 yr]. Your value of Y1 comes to -0.9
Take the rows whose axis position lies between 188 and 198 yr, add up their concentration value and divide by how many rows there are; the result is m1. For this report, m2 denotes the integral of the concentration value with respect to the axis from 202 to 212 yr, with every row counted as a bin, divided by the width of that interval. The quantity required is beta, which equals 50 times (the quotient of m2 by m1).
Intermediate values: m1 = 1.86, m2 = 1.82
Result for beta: 49.0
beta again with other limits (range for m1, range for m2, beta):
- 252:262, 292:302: 49.7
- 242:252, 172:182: 50.0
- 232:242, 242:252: 49.8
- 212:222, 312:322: 50.8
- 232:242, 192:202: 49.9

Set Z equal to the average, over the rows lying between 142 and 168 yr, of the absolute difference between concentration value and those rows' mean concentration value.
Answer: 0.026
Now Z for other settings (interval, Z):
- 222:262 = 0.014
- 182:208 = 0.021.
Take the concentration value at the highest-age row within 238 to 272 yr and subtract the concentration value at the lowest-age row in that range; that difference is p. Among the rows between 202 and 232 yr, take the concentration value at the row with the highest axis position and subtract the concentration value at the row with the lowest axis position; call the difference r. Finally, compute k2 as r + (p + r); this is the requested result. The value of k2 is 0.22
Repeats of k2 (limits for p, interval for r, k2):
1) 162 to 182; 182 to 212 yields 0.02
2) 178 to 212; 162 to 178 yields 0.06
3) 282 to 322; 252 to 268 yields 0.01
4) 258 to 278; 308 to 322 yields -0.07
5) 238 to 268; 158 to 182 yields -0.02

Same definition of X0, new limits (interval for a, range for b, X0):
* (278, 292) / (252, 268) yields 1.17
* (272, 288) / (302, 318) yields 1.01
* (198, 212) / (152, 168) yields 1.16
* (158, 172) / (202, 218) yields 1.13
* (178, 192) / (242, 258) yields 1.16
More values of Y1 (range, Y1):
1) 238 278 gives -1.7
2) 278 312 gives 1.0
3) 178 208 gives -1.5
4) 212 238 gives 0.6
